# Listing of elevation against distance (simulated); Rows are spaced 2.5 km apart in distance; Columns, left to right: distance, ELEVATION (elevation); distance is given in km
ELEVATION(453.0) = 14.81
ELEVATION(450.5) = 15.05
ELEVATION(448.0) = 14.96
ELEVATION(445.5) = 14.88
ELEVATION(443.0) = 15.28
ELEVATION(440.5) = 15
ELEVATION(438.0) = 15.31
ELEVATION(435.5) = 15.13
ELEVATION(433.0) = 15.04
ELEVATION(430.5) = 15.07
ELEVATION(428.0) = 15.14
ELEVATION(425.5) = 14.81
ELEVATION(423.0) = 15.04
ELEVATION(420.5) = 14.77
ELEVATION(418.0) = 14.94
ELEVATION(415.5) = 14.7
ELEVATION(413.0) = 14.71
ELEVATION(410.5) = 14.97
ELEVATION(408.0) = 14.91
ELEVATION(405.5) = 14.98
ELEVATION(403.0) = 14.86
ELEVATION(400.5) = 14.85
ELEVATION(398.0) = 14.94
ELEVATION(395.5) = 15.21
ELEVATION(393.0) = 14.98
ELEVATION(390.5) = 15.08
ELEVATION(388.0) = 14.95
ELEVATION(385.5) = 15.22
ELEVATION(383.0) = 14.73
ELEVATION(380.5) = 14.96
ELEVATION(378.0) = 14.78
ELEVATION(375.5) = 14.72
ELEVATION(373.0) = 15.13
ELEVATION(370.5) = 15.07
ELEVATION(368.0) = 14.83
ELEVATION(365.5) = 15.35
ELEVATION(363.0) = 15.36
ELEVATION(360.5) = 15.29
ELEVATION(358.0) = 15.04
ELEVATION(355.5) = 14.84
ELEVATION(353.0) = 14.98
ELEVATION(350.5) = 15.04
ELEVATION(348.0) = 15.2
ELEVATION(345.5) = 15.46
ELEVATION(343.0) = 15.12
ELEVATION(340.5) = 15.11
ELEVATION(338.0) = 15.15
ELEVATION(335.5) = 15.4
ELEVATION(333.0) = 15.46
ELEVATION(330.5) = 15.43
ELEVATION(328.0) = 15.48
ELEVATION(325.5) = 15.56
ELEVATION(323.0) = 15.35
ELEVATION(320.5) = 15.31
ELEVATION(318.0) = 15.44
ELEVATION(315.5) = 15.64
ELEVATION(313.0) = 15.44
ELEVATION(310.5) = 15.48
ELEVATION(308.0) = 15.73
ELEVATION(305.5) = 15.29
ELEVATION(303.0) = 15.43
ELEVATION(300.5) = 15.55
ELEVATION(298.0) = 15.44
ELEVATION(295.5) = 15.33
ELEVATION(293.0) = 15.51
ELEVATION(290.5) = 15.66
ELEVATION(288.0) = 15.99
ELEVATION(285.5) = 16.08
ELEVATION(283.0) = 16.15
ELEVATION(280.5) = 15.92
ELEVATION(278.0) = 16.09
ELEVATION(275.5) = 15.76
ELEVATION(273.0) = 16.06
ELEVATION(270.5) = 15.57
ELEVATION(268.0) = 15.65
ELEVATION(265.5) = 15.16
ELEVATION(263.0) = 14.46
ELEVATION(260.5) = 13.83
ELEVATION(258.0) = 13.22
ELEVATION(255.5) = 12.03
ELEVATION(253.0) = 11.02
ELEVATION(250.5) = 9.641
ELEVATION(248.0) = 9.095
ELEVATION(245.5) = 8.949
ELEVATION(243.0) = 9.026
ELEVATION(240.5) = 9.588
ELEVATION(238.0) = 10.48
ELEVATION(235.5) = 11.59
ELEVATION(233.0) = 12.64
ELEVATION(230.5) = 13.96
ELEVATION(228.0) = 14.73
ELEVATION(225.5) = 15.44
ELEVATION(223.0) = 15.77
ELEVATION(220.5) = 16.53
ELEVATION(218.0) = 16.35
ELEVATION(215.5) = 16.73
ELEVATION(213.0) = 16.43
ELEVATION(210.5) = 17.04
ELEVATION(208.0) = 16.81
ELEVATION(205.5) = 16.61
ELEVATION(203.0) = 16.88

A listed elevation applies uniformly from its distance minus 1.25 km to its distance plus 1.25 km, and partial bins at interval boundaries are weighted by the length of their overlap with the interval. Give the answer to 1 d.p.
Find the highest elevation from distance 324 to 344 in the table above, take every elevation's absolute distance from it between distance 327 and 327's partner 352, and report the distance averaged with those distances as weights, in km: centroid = 342.2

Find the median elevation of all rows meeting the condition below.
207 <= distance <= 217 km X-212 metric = 16.8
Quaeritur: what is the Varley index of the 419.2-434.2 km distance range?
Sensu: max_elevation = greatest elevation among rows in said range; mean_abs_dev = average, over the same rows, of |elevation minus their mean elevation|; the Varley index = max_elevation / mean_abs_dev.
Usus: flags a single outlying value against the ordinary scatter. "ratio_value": 121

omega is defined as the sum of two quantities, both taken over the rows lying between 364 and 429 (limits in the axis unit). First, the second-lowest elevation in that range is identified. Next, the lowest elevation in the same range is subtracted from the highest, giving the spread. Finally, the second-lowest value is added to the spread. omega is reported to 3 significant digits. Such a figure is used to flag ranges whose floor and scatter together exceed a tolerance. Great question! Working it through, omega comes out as 15.4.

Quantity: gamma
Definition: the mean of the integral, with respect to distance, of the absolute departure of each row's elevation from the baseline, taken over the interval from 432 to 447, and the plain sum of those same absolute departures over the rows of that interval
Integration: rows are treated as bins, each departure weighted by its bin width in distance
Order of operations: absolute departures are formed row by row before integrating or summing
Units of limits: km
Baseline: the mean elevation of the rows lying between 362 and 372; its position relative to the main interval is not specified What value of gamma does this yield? 1.5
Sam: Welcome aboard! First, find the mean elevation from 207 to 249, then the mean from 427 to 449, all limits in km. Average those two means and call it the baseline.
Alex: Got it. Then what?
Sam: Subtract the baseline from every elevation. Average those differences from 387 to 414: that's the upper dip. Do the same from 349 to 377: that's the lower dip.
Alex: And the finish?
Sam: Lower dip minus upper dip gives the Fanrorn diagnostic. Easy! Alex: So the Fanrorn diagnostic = 0.11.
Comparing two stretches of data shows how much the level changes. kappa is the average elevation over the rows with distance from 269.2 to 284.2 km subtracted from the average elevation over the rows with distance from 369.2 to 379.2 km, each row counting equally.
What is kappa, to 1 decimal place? -1.0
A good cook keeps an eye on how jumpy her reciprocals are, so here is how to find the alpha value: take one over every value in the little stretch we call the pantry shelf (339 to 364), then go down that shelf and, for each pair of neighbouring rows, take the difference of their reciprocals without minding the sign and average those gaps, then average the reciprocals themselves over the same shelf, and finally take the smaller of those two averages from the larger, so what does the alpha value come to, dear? 0.0653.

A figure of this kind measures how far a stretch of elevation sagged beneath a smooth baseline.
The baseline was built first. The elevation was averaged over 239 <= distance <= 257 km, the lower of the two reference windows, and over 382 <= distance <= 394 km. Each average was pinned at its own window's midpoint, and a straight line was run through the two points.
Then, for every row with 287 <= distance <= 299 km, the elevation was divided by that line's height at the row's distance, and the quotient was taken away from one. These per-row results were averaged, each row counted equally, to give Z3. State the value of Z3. -0.35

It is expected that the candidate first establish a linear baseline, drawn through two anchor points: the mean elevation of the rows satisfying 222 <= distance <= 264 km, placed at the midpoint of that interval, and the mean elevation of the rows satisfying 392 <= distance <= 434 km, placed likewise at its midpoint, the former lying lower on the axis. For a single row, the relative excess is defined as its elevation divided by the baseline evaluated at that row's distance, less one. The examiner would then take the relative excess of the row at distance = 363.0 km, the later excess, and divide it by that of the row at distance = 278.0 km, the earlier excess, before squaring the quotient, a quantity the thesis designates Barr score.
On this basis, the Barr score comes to 0.110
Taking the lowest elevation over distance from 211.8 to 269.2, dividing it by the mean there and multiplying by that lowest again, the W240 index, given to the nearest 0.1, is 6.1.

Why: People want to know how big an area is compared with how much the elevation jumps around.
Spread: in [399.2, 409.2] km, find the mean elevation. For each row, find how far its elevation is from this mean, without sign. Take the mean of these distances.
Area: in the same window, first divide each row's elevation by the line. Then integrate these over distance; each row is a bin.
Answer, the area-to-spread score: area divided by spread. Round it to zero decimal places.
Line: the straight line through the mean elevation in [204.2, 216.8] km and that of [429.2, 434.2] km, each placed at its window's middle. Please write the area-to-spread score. 217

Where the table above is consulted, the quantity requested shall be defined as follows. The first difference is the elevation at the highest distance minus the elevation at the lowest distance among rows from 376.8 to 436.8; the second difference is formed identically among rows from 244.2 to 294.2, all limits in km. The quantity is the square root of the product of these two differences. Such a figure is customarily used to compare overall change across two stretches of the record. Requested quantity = 1.5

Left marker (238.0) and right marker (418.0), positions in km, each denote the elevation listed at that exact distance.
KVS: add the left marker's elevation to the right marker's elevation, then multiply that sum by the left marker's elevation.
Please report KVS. 266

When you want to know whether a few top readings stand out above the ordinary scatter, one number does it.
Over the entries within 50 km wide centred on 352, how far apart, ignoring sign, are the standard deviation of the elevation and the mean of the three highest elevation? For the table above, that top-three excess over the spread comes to 15.2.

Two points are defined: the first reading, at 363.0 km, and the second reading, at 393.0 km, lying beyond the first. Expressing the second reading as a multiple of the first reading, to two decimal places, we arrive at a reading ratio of 0.98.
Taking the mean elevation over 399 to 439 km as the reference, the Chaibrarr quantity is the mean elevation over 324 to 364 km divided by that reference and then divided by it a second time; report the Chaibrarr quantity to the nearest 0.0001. 0.0682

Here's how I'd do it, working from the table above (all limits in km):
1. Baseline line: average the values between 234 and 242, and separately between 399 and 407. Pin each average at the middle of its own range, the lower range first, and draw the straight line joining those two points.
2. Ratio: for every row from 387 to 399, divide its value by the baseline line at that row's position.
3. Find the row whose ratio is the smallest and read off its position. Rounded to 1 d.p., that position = 398.0 km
